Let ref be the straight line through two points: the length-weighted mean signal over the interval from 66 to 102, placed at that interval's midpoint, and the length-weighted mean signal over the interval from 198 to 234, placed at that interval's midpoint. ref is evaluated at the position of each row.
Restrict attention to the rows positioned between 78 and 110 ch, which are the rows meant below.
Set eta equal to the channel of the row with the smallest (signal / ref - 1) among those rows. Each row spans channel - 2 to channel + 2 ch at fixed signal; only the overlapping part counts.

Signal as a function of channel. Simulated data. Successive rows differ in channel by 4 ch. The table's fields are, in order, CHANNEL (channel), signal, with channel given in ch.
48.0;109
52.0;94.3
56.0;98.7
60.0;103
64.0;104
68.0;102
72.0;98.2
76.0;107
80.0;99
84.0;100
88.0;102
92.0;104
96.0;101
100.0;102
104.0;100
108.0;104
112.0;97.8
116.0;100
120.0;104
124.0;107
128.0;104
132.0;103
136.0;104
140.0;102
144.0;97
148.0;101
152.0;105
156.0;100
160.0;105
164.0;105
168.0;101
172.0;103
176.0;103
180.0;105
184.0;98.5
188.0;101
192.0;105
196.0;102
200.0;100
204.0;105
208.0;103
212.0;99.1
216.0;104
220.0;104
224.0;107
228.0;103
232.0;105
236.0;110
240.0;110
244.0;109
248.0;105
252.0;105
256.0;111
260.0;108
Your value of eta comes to 80.0 ch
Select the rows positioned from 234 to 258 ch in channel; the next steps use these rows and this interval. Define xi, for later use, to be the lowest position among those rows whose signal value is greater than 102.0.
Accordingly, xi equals 236.0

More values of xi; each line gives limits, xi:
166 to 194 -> 172.0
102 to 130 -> 108.0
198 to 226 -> 204.0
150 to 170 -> 152.0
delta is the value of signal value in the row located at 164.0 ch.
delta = 105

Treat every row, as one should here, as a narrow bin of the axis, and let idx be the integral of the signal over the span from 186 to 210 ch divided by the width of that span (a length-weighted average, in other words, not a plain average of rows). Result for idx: 102.7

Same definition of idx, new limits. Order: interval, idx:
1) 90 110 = 102.2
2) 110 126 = 102.2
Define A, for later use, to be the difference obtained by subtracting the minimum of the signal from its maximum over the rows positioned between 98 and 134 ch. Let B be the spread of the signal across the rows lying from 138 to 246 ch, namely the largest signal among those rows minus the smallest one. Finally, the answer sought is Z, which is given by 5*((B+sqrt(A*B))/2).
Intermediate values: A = 9.2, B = 13.0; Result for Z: 60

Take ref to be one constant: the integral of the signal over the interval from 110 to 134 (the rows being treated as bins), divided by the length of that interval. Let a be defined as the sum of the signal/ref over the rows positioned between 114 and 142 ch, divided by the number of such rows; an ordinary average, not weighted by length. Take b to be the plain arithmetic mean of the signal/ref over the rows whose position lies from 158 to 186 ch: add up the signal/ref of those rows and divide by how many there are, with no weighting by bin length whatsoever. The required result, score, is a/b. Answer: 1.00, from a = 1.01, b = 1.00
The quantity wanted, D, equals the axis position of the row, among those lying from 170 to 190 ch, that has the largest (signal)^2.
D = 180.0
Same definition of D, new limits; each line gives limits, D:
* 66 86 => 76.0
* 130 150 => 136.0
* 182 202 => 192.0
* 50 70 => 64.0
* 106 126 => 124.0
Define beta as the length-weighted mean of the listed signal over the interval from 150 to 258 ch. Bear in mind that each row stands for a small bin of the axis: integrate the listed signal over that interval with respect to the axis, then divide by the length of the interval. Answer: 104.2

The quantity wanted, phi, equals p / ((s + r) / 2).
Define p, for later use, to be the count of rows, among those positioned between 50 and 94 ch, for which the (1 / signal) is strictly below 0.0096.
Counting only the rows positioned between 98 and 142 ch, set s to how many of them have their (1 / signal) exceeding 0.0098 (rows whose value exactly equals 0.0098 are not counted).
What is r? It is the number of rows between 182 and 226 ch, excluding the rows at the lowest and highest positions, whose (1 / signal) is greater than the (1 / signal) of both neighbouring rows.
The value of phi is 0.3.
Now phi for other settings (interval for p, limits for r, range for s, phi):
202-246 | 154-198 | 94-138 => 1.7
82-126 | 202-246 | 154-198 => 0.3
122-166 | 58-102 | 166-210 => 1.0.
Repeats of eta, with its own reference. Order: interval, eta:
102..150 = 144.0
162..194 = 184.0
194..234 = 212.0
